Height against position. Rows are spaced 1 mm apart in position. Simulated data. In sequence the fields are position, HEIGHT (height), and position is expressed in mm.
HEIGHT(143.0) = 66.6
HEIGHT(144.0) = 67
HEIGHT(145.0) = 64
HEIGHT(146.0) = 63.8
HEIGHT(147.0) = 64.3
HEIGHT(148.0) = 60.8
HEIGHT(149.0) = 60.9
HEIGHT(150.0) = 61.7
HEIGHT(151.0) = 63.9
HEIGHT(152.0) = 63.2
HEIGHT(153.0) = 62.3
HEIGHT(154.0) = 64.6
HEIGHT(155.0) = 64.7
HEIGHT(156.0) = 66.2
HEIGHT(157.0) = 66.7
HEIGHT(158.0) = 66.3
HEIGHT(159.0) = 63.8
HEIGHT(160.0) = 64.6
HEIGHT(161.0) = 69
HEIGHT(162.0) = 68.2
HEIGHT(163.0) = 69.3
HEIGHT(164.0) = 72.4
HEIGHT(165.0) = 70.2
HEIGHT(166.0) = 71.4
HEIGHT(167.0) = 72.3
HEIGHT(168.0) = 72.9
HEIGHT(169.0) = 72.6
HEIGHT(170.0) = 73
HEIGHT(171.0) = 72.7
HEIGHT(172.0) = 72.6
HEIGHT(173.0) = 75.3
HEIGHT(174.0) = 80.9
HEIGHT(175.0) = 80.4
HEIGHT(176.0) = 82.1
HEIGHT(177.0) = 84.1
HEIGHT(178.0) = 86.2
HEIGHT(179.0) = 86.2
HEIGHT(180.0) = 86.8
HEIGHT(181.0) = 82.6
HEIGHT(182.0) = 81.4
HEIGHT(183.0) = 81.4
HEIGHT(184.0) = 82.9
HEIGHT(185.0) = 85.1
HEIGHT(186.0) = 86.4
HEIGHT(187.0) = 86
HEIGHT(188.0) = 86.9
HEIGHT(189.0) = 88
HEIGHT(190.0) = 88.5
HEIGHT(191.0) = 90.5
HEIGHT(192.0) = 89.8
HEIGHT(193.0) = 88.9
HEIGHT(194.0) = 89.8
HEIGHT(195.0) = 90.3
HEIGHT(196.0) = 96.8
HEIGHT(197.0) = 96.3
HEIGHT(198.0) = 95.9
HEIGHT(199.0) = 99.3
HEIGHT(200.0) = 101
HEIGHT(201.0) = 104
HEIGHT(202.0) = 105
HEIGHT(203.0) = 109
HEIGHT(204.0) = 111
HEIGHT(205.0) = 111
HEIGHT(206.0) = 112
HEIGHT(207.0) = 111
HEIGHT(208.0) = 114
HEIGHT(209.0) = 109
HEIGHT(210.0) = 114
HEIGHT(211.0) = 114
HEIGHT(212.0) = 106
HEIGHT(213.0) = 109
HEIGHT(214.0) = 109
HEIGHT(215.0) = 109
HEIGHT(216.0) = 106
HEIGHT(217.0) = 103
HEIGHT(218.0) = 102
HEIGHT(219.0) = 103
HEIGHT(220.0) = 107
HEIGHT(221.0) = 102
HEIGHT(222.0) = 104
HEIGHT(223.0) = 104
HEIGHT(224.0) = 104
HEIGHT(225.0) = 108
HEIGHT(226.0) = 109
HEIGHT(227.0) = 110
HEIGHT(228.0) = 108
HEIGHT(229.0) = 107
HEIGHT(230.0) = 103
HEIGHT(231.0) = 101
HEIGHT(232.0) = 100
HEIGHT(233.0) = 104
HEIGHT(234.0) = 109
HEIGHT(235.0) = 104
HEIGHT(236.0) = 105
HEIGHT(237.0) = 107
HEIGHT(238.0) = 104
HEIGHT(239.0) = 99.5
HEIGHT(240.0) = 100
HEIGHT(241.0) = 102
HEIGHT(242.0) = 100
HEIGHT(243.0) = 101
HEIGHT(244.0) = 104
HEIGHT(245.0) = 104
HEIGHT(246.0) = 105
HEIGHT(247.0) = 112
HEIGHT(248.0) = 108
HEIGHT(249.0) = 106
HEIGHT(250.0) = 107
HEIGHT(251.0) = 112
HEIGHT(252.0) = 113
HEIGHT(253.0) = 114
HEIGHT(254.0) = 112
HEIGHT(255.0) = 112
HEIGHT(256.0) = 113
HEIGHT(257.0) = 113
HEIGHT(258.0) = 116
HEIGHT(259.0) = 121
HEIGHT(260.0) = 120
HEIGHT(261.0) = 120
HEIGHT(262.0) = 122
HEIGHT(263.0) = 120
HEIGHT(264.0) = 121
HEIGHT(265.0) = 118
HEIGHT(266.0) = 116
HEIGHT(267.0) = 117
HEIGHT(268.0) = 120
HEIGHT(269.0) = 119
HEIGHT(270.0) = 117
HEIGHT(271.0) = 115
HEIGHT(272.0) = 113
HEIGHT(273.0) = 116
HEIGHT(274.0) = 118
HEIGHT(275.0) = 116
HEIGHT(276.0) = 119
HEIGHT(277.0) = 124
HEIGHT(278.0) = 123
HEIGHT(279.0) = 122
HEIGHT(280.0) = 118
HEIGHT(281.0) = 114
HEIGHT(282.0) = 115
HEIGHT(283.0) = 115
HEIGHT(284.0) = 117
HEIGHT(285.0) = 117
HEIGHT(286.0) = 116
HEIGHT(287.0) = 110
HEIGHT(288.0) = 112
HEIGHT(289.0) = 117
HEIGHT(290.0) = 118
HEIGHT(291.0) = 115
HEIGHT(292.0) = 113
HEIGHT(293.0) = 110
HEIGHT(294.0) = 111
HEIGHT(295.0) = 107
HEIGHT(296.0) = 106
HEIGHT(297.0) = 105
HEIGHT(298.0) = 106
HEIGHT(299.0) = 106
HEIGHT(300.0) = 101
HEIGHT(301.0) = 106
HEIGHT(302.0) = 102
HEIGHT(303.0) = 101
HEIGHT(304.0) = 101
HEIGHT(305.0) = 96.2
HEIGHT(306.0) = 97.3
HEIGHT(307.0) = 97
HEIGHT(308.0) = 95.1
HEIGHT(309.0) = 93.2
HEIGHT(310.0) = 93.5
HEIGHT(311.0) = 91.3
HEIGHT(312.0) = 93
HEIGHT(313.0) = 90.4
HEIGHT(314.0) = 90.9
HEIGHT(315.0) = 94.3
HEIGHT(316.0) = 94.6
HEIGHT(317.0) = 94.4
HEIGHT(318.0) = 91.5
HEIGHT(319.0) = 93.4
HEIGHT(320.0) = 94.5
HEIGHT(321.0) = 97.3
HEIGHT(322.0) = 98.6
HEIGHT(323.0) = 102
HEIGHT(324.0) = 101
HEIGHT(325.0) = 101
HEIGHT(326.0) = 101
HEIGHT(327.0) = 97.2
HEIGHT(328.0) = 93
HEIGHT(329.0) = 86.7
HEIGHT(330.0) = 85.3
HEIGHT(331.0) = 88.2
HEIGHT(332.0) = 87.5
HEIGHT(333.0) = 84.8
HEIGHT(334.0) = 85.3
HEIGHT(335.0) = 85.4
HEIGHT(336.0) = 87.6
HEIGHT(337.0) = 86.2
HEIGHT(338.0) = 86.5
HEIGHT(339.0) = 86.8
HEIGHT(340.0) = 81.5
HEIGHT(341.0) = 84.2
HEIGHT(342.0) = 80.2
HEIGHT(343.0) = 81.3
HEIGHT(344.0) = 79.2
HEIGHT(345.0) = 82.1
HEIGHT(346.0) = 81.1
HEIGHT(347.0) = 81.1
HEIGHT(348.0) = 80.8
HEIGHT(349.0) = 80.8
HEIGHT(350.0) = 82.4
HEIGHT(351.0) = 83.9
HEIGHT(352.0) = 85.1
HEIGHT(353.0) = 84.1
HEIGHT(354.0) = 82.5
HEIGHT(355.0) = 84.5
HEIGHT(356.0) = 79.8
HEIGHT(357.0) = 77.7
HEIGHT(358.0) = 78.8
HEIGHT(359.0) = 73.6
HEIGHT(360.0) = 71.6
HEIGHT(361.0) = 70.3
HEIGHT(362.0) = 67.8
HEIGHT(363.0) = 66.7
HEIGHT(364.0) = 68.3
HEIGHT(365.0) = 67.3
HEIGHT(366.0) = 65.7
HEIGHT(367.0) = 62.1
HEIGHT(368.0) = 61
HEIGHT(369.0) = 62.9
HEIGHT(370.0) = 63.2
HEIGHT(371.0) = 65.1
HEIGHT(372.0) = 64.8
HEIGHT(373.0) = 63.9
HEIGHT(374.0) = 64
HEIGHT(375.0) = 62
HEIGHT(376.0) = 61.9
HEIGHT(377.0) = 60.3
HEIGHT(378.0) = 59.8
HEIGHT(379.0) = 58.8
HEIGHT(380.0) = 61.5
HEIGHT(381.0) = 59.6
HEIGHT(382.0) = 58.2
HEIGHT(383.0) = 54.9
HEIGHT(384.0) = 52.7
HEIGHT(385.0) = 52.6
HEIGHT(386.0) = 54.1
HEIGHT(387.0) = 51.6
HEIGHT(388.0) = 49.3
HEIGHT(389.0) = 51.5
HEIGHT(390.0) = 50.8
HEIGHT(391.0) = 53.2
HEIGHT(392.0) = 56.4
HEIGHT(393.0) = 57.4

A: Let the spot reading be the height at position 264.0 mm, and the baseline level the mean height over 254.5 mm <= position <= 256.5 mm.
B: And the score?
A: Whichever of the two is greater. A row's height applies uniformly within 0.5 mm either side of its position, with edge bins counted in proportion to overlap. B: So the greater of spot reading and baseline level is 121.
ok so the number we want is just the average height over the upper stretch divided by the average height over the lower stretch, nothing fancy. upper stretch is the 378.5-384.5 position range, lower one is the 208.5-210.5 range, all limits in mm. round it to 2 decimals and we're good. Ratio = 0.52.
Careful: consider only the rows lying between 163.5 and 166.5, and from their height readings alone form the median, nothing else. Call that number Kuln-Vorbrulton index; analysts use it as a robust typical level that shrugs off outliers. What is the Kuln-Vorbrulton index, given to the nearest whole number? 71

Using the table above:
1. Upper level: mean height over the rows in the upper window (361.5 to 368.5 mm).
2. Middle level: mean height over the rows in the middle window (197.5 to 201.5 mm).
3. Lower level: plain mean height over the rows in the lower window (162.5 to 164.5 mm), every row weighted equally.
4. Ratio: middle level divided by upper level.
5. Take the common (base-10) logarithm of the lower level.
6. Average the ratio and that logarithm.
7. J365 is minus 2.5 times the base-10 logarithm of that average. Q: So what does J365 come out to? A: -0.57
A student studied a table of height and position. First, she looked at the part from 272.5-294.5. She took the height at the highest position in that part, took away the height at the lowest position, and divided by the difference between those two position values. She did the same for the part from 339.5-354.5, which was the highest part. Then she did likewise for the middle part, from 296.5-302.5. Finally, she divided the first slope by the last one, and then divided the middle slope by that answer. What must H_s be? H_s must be 0.18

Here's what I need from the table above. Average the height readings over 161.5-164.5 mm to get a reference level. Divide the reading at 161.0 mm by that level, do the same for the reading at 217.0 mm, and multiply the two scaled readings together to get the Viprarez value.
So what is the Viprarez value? 1.5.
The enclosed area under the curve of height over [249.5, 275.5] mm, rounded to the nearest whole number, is 3021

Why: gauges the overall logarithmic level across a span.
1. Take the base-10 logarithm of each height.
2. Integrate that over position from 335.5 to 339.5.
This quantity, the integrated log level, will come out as 7.75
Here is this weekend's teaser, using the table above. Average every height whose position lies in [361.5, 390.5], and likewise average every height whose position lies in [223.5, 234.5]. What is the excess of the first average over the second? -46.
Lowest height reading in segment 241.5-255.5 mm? 100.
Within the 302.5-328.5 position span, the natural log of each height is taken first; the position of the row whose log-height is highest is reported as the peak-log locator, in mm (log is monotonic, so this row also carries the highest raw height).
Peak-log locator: 323.0 mm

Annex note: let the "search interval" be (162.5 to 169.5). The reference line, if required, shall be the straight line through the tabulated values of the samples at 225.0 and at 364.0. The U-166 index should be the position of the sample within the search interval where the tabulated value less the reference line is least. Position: 163.0 mm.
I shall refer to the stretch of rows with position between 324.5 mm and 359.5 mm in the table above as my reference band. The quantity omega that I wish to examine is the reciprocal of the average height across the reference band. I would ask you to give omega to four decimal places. 0.0118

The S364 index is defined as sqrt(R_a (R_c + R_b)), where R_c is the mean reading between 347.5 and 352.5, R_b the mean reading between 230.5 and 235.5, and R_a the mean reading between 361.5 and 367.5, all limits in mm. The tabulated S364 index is 111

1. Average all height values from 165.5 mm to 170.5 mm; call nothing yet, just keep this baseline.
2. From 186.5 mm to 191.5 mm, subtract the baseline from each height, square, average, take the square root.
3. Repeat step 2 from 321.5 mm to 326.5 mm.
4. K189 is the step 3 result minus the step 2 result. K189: 13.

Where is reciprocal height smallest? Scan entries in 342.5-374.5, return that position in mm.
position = 352.0 mm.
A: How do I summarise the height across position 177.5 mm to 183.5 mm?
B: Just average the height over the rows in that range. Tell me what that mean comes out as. 84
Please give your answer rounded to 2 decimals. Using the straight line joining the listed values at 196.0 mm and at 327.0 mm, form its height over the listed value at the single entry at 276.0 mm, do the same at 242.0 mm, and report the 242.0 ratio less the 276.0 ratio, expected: 0.15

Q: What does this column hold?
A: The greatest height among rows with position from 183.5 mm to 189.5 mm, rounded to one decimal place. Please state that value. 88.0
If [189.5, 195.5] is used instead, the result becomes 90.5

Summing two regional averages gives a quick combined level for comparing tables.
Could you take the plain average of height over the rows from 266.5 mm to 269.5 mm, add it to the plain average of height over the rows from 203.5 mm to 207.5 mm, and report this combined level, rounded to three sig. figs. 230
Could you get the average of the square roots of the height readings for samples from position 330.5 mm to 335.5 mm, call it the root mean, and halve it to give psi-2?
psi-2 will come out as 4.6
